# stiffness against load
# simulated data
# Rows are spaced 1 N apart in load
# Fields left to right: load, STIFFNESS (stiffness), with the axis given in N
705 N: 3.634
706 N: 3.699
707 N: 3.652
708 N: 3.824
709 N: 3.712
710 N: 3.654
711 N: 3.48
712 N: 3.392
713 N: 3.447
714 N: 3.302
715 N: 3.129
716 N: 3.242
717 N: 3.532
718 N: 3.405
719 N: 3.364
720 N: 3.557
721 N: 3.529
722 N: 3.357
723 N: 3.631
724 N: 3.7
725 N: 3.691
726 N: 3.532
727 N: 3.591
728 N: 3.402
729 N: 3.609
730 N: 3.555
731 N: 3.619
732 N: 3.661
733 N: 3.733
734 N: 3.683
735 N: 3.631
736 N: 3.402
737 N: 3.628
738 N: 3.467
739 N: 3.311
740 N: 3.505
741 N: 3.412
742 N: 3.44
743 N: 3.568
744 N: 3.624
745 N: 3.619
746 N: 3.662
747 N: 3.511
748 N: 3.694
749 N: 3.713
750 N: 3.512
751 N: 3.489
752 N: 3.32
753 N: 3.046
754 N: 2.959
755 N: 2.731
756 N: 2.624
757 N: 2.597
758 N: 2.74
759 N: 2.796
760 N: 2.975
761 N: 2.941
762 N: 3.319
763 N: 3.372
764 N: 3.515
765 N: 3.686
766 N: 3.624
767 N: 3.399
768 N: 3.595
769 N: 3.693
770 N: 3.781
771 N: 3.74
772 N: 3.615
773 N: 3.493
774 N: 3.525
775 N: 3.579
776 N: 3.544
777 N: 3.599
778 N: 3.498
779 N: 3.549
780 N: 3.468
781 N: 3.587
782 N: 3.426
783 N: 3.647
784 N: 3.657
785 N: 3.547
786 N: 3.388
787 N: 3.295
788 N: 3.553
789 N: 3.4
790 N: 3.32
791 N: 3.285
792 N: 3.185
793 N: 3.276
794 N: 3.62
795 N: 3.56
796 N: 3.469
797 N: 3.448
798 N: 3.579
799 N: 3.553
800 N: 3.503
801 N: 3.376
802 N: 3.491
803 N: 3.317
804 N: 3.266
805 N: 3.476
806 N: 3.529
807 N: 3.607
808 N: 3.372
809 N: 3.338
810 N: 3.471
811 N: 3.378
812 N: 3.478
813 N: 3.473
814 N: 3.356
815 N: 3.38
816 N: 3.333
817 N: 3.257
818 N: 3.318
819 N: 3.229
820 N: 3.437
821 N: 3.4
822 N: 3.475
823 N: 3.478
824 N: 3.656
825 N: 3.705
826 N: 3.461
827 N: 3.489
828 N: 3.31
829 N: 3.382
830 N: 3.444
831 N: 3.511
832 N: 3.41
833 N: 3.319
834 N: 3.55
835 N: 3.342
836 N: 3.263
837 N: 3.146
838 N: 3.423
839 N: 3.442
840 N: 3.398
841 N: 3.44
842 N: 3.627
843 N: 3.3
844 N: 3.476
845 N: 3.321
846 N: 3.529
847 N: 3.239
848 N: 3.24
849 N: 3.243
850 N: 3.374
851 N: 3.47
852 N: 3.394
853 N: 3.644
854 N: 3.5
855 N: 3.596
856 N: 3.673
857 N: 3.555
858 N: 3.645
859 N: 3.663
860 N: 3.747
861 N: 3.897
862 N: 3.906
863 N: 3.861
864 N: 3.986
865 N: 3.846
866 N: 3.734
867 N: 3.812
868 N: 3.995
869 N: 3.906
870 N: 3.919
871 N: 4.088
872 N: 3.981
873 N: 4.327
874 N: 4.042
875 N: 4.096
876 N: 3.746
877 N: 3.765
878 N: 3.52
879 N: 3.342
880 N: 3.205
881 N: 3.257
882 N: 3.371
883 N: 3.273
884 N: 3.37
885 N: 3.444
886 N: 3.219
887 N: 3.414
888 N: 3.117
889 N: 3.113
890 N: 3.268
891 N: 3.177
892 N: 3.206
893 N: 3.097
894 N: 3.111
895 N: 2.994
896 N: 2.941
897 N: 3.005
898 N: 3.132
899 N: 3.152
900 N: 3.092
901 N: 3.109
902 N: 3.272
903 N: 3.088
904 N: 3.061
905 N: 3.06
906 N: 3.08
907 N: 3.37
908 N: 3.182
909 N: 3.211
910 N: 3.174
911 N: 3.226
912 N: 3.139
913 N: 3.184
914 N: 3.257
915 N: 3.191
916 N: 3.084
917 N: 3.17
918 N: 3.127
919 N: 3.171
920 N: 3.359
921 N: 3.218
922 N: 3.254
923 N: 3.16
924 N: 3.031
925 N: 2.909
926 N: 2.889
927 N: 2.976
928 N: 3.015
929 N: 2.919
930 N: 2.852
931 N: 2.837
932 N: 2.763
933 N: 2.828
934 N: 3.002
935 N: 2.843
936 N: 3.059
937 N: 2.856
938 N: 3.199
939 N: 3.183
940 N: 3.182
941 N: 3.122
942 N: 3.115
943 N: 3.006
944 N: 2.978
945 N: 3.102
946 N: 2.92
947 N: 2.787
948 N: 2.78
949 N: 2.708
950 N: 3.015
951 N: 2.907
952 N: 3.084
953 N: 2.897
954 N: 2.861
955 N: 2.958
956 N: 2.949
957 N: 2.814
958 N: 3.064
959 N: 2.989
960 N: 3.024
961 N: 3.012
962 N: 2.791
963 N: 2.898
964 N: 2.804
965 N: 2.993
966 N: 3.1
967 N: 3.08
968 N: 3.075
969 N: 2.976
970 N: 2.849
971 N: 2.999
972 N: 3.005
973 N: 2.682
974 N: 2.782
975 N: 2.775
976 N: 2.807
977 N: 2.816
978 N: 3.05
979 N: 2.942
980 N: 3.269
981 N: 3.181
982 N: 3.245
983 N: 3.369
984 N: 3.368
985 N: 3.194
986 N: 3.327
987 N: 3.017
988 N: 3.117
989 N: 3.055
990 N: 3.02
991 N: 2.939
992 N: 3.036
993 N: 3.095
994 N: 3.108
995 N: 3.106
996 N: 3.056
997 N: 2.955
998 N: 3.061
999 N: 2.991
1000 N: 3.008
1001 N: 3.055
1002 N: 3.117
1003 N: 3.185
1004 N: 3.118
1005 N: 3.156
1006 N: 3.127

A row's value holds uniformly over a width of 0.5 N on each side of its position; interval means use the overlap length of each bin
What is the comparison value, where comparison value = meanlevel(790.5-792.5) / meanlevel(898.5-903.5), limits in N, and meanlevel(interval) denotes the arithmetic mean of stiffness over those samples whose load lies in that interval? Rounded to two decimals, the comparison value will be 1.03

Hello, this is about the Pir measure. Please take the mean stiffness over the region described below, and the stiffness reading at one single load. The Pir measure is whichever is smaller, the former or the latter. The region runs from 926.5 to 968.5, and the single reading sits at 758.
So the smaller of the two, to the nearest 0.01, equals 2.74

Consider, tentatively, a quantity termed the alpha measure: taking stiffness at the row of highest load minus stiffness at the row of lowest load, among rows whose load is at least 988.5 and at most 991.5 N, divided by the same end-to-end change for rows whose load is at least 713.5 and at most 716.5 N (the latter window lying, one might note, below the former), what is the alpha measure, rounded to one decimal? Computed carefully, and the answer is 1.9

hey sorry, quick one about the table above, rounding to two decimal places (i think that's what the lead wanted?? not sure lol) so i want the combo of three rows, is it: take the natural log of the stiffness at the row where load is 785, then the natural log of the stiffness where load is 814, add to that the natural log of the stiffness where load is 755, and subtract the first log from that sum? 0.95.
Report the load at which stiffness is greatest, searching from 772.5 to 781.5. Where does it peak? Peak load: 777 N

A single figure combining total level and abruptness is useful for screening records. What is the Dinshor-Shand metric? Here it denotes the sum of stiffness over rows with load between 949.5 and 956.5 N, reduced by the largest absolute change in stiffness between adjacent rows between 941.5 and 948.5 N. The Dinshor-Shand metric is 20.5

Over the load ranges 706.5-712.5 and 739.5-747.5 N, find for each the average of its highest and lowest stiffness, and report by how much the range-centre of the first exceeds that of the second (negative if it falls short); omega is 0.1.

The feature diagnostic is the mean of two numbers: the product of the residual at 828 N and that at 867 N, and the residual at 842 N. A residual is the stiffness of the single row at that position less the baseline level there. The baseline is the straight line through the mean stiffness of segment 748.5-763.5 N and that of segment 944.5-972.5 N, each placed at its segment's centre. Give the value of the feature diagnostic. 0.42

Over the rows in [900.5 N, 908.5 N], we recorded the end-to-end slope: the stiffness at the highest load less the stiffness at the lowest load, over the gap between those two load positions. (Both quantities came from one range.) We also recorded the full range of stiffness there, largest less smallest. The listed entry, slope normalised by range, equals 0.03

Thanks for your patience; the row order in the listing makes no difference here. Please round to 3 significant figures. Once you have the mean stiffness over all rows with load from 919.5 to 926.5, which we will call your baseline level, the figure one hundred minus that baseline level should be 96.9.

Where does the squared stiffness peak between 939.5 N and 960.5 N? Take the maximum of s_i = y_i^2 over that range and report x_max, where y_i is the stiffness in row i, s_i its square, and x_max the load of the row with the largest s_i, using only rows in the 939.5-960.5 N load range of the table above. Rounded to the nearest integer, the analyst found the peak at 940 N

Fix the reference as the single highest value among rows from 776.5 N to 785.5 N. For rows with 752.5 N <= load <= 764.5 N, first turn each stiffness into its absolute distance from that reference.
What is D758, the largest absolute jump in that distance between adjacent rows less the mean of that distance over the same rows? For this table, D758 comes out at -0.31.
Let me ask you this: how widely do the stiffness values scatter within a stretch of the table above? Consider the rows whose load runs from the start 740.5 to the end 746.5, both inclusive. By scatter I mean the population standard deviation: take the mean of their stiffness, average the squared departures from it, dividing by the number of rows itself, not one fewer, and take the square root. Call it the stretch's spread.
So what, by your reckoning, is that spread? 0.095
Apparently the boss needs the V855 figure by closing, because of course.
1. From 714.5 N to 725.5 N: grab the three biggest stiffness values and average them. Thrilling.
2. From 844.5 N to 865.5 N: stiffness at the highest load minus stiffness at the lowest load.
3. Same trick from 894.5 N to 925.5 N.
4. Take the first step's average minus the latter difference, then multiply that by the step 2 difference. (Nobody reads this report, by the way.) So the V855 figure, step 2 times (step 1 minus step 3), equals 2.0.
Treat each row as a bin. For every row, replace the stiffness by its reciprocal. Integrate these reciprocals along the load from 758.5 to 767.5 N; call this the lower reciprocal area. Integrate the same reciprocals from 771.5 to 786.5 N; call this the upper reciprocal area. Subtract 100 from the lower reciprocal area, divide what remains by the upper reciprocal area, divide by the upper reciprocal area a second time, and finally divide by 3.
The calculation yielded -1.8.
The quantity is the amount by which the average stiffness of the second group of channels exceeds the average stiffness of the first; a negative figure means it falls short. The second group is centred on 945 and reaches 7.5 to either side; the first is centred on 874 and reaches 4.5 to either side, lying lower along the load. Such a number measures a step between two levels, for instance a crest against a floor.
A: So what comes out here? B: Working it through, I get -0.9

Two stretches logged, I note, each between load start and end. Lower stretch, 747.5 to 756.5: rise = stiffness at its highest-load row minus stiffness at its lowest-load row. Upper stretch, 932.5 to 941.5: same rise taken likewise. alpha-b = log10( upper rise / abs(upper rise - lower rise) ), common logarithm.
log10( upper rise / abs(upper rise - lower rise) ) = -0.67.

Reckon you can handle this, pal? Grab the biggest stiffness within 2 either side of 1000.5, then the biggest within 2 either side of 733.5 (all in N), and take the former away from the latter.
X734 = 0.62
